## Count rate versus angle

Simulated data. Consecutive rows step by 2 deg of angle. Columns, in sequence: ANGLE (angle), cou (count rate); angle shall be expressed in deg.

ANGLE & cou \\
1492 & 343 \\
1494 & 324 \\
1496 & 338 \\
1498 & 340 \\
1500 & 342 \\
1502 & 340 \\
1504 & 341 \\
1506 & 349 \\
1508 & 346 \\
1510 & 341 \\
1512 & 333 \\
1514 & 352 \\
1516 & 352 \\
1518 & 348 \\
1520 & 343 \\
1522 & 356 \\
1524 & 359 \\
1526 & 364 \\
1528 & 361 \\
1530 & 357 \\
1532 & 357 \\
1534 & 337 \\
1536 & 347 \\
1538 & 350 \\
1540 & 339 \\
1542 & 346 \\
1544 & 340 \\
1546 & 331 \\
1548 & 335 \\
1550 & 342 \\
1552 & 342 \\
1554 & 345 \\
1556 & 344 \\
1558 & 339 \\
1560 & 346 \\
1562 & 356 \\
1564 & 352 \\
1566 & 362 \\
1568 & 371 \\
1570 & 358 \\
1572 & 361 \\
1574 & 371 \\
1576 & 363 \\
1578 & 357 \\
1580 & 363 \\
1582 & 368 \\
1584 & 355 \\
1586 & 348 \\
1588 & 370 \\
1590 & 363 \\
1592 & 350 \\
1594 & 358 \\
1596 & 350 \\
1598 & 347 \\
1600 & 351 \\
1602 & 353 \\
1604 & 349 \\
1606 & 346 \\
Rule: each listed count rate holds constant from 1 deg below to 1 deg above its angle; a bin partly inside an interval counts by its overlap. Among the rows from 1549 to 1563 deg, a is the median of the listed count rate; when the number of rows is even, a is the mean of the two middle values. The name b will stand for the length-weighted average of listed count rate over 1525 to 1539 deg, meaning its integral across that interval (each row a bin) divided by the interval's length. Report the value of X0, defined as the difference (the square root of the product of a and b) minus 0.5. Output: 348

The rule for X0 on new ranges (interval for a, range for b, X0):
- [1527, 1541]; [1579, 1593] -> 354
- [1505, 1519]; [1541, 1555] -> 344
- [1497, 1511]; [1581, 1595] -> 349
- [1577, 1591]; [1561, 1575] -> 362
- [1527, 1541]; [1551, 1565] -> 348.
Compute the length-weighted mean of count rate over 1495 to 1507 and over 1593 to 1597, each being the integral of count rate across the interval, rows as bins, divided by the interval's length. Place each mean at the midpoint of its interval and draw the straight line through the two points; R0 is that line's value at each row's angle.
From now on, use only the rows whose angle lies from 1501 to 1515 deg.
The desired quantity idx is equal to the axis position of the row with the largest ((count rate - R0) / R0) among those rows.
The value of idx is 1514 deg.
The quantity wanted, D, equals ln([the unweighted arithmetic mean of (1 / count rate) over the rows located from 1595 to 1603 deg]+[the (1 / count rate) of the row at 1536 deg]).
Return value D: -5.16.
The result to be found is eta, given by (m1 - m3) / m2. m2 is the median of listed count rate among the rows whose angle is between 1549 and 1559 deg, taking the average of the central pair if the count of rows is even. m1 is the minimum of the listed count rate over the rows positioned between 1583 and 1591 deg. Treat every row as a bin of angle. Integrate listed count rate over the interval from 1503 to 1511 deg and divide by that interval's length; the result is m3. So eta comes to 0.01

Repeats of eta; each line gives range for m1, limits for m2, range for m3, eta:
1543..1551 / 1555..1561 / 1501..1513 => -0.03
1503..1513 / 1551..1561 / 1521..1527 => -0.08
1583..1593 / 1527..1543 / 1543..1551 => 0.03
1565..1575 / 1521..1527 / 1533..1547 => 0.05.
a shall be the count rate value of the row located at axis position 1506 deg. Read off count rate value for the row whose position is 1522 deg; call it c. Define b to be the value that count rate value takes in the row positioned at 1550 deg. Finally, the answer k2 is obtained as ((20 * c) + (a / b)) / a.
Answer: 20.4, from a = 349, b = 342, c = 356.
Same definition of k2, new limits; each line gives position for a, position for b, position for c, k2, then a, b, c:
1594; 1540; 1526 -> 20.3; 358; 339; 364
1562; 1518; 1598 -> 19.5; 356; 348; 347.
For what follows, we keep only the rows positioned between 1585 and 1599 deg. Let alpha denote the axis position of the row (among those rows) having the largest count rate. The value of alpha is 1588 deg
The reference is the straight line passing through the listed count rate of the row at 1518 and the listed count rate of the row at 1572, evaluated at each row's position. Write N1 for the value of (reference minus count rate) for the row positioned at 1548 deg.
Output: 20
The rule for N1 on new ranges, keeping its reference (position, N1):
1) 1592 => 16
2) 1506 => -4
